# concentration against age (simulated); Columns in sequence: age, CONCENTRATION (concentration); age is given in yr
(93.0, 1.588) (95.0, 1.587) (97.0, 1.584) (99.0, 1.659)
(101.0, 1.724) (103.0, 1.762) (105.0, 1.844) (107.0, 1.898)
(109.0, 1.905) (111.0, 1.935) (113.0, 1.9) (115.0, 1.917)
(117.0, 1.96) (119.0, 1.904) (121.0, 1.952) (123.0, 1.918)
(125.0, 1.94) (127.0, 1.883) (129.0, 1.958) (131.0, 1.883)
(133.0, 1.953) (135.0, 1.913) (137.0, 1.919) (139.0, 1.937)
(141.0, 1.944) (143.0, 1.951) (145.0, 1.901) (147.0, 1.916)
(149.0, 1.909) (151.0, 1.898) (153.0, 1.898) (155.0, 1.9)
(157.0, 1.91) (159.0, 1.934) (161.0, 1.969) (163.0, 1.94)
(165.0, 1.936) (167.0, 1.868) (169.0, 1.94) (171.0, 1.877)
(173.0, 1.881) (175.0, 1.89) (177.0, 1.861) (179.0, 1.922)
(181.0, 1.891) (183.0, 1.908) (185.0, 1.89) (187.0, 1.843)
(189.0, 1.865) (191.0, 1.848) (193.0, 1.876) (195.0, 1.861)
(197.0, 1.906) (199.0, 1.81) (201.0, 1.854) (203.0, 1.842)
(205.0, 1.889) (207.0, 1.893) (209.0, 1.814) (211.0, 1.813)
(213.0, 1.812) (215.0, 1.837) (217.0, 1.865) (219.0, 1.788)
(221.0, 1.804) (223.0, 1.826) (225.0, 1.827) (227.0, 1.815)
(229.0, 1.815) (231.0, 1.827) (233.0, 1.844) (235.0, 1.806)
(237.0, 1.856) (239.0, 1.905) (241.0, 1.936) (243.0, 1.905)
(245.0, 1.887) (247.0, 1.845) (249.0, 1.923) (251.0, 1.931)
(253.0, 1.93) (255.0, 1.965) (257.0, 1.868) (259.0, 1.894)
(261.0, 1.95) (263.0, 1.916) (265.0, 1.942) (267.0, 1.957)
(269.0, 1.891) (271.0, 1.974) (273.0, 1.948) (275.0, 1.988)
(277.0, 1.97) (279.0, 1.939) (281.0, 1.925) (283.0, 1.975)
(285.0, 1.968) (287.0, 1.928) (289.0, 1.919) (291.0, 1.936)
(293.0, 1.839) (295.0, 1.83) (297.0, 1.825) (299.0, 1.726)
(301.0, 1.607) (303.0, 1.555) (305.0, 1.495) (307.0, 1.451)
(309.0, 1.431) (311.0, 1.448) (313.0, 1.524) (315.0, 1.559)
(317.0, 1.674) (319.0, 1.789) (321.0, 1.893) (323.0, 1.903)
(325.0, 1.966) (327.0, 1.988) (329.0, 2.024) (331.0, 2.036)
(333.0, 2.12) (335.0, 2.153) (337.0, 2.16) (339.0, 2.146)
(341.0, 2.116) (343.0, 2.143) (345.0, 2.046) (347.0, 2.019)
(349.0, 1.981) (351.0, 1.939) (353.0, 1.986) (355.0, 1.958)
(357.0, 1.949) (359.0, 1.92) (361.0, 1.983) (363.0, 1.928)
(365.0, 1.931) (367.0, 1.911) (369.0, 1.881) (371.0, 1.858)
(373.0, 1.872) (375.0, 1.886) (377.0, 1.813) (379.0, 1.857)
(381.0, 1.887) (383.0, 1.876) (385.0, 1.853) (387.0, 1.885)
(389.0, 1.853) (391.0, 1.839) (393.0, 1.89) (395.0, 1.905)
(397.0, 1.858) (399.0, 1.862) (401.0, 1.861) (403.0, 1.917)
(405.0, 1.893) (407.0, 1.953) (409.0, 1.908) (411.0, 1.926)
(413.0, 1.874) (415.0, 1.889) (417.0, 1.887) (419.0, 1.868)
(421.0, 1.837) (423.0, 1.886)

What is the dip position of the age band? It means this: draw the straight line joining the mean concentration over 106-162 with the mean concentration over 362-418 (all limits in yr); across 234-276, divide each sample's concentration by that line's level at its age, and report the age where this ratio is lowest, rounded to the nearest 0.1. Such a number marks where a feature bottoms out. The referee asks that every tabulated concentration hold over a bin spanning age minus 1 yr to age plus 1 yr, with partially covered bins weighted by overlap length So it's 235.0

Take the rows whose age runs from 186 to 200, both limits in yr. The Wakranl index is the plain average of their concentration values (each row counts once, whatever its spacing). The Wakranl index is 1.86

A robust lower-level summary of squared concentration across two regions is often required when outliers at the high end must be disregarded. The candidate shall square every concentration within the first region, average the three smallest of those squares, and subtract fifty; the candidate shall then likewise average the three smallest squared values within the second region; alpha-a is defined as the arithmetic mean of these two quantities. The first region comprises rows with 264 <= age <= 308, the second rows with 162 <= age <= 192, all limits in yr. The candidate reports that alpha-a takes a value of -22.2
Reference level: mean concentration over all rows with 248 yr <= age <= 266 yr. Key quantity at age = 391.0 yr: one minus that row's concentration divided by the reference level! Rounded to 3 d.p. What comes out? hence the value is 0.044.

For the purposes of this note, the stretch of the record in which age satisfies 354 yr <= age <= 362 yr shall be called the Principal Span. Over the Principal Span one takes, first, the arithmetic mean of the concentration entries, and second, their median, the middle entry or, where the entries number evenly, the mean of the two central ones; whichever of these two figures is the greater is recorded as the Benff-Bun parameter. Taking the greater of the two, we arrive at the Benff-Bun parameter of 1.95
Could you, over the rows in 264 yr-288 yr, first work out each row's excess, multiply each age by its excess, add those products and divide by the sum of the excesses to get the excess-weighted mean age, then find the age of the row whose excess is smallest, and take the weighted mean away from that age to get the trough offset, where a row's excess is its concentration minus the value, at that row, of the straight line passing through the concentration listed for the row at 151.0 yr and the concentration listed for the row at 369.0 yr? -7.4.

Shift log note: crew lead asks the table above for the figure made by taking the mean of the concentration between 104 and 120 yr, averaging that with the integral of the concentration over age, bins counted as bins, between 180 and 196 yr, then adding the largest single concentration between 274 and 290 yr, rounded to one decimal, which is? 17.9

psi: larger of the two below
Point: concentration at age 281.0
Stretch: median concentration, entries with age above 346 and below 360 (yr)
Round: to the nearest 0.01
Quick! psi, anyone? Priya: 1.96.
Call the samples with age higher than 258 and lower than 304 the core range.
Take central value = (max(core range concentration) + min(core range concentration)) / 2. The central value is 1.77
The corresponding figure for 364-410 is 1.88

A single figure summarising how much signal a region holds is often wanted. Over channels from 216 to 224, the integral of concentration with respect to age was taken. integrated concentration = 14.6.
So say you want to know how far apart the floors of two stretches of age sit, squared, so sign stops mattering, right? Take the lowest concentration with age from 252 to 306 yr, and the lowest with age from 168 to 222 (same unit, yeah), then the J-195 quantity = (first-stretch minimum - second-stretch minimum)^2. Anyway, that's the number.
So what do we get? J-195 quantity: 0.086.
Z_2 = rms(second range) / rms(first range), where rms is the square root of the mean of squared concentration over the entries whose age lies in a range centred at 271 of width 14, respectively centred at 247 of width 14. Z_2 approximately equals 1.02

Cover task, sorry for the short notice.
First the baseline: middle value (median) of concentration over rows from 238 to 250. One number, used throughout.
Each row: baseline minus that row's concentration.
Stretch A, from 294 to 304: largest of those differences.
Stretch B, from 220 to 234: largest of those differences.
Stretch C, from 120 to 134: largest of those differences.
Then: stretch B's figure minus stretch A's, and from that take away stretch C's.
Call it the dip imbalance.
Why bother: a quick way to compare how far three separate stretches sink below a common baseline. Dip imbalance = -0.27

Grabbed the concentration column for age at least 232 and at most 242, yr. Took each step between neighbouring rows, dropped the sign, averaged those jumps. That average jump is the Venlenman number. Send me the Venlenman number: 0.042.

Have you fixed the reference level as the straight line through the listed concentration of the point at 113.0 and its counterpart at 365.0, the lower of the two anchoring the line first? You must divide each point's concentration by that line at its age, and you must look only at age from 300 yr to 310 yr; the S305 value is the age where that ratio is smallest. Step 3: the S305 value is 309.0 yr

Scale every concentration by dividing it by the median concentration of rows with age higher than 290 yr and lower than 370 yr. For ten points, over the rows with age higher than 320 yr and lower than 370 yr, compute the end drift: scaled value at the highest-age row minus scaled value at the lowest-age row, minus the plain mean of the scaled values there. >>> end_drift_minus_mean -1.04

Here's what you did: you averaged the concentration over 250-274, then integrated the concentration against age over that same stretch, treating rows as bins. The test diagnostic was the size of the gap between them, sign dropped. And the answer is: 44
